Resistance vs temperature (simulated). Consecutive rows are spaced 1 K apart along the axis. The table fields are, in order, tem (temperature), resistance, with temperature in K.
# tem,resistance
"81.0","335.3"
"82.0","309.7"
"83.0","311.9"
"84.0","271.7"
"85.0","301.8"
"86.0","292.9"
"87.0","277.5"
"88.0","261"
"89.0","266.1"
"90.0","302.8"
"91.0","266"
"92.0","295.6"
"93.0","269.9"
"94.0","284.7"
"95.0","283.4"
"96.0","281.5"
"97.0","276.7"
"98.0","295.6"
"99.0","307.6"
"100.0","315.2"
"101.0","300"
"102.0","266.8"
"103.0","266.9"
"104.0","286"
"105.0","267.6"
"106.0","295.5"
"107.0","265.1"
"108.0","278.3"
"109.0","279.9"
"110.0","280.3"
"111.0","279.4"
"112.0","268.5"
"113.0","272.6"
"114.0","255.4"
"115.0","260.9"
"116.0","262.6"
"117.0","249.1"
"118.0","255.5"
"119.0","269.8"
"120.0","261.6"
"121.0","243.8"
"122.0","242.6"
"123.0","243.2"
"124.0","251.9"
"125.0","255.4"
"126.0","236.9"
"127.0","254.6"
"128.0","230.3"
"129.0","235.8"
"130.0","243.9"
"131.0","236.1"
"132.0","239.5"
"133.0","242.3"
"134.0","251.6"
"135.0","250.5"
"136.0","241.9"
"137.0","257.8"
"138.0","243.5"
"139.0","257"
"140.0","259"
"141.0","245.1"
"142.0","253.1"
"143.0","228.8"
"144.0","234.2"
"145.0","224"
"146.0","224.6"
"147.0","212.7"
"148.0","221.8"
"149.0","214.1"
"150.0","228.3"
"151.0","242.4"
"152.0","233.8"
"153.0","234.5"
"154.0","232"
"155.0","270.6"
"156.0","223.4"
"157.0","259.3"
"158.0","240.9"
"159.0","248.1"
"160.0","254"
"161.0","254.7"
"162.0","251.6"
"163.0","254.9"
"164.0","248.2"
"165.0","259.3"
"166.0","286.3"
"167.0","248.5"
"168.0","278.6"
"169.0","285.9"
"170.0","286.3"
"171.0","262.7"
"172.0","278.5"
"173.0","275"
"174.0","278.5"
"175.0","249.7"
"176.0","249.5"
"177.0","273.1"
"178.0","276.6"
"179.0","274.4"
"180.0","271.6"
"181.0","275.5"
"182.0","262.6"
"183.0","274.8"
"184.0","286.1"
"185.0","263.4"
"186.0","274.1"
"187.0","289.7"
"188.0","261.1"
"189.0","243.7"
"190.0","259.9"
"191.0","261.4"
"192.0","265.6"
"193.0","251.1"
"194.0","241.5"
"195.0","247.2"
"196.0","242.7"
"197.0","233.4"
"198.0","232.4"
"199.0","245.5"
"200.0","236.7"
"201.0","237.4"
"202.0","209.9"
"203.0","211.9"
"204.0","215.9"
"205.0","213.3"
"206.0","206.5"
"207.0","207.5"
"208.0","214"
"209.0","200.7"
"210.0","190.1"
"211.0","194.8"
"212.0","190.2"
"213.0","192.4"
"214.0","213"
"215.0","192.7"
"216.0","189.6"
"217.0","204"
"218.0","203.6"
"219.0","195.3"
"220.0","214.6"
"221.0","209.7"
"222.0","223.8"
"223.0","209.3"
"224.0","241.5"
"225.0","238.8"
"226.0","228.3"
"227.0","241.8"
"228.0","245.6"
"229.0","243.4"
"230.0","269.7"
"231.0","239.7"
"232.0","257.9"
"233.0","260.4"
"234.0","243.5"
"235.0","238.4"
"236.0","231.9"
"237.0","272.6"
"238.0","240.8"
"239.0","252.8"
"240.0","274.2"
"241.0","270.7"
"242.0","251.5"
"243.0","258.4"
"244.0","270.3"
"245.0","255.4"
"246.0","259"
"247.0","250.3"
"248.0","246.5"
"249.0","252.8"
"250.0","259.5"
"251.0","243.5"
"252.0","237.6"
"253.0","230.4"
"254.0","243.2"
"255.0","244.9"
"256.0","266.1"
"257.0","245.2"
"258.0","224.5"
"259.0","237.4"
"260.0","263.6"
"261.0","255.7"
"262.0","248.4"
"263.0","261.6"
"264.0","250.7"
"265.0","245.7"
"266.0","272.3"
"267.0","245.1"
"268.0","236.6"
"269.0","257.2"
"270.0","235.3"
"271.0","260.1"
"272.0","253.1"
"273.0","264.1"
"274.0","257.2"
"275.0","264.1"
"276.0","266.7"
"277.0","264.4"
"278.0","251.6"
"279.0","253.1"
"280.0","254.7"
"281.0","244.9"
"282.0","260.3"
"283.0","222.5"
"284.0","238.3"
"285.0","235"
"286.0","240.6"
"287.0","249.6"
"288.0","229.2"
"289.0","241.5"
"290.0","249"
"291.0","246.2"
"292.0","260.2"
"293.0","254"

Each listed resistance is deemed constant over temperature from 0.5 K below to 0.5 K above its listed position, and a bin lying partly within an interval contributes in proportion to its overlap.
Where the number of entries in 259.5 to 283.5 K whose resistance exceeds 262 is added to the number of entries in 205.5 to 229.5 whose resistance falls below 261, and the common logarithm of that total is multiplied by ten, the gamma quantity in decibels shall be 15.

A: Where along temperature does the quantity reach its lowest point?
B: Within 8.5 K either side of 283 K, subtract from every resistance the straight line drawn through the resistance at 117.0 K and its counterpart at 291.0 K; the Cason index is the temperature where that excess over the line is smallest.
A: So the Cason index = 283.0 K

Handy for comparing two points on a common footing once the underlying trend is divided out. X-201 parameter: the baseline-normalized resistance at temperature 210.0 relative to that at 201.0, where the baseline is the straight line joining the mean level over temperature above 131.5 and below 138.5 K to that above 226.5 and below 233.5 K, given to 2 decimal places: 0.80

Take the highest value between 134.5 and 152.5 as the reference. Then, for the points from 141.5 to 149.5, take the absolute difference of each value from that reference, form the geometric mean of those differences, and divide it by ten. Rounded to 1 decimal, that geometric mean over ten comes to 2.8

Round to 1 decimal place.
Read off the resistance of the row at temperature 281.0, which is 244.9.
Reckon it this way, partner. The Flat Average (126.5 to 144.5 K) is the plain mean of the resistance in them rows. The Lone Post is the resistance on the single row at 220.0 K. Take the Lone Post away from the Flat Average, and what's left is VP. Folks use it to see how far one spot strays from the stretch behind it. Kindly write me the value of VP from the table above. 30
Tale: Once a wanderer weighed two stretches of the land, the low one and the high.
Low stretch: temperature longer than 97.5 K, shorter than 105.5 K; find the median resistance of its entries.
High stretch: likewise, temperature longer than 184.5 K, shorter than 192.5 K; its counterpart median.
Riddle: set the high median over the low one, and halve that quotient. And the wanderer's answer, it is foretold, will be 0.45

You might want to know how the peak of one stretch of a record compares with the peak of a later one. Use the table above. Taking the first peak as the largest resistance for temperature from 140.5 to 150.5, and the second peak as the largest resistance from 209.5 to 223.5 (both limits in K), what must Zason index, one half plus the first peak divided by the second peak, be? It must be 1.63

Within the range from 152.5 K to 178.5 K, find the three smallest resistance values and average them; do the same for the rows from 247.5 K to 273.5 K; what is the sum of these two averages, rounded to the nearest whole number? 460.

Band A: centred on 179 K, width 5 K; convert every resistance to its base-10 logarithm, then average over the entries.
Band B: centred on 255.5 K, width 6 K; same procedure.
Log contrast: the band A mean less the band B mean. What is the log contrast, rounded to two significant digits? 0.054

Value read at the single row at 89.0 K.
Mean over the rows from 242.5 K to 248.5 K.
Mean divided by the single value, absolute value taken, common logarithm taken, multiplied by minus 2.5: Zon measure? 0.039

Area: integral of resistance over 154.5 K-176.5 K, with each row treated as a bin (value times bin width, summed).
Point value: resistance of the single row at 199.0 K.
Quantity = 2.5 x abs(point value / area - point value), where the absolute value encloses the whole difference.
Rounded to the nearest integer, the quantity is 614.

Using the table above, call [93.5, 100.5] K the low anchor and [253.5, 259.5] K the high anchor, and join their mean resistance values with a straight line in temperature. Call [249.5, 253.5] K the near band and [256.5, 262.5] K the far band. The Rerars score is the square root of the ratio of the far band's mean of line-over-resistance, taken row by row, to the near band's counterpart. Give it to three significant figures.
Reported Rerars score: 0.989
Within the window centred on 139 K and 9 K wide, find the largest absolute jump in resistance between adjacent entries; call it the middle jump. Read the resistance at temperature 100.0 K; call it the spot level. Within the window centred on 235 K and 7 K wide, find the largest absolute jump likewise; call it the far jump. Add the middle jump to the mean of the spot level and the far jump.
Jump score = 202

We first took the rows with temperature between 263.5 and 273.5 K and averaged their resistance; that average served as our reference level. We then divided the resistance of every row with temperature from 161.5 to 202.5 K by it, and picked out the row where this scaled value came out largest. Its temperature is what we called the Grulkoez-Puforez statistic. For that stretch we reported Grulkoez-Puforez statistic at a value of 187.0 K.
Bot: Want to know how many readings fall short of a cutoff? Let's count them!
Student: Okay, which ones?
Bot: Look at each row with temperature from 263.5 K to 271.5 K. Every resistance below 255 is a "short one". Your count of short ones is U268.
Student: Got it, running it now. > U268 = 5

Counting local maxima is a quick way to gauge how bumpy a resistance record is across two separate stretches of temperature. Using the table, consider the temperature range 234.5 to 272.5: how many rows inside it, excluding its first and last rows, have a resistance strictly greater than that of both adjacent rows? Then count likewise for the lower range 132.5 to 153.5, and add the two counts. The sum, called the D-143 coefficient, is 19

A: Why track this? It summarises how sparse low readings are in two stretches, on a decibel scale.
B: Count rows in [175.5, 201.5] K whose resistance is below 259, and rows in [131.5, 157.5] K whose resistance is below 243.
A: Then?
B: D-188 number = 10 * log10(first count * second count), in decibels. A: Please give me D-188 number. 22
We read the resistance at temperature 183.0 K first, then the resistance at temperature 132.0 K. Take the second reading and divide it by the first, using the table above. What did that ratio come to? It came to 0.87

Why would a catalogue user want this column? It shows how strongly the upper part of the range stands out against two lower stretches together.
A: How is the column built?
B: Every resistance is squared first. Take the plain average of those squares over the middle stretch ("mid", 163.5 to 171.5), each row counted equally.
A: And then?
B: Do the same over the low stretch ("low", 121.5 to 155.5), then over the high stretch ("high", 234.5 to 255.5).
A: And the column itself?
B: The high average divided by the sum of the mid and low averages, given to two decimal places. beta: 0.49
